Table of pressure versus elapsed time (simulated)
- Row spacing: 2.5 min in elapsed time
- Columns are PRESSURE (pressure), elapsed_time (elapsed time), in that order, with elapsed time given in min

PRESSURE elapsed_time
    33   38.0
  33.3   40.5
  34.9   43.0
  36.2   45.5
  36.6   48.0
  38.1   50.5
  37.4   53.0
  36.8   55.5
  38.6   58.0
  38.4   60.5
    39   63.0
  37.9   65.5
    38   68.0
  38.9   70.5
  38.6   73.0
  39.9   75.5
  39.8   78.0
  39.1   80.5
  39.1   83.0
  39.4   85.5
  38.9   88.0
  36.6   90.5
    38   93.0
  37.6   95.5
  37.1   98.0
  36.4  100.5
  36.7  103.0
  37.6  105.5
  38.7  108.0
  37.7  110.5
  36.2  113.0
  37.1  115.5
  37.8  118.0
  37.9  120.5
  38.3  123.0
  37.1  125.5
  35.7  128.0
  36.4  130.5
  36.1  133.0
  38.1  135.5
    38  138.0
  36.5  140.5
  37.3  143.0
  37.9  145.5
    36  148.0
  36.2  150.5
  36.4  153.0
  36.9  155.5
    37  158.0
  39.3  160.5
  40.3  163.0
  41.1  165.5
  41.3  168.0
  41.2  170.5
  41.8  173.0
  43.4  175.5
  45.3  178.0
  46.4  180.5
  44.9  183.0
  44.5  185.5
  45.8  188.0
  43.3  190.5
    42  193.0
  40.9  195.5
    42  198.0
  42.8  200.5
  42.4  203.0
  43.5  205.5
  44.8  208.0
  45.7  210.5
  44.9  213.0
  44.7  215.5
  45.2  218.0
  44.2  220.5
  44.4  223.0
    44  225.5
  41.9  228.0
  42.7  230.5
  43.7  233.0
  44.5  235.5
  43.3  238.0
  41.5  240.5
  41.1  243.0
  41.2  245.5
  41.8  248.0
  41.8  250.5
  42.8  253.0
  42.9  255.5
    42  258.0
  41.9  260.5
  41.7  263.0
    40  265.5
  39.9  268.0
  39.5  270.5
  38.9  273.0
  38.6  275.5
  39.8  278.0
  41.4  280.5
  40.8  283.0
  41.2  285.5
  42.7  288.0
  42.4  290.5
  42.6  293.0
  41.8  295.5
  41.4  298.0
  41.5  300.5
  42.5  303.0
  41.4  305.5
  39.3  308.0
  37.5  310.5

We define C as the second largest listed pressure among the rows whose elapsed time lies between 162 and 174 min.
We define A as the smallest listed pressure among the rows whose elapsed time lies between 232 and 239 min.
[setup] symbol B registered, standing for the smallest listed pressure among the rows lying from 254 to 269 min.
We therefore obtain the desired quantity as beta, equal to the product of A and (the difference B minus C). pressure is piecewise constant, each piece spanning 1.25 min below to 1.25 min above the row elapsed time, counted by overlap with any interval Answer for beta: -61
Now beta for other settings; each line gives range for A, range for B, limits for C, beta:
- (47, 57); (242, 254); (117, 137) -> 110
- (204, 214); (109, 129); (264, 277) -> -183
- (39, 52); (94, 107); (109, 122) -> -47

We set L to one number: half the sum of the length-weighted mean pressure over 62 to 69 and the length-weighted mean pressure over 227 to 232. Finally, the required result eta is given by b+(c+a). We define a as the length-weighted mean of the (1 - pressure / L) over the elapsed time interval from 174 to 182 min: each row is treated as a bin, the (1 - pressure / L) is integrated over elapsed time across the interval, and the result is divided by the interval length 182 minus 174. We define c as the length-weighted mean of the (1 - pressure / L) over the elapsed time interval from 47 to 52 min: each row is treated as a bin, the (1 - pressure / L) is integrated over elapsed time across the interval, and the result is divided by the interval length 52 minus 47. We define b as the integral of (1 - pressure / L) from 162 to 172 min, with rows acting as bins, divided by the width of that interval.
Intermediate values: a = -0.11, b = -0.02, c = 0.07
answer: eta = -0.06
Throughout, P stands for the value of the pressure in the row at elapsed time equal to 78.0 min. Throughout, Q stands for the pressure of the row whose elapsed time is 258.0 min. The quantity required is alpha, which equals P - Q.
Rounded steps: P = 39.8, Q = 42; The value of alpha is -2.2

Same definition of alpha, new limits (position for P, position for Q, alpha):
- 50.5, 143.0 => 0.8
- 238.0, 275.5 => 4.7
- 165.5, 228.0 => -0.8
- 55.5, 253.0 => -6.0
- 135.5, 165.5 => -3.0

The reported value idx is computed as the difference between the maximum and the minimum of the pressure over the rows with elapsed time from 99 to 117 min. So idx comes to 2.5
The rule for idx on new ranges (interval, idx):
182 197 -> 4.9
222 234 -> 2.5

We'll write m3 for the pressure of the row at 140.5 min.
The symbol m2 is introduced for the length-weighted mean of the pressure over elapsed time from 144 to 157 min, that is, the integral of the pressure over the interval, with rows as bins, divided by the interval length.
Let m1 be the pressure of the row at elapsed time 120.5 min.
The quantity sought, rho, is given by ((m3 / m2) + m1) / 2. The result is 19.4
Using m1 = 37.9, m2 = 36.7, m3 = 36.5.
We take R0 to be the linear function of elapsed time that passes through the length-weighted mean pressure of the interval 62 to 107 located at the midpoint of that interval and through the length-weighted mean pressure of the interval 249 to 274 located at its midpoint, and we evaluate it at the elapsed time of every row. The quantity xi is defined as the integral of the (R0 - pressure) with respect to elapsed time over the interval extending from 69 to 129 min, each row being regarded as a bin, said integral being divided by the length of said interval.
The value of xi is 1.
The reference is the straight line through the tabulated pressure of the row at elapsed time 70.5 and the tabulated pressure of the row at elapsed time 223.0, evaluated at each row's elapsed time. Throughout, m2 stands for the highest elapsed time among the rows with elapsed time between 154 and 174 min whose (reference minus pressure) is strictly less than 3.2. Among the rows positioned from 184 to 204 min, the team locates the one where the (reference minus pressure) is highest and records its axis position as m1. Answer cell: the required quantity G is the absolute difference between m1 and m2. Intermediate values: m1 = 195.5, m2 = 173.0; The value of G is 22.5 min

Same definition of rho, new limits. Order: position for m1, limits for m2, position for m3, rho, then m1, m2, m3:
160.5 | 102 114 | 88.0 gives 20.2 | 39.3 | 37.4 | 38.9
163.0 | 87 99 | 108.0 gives 20.7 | 40.3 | 37.6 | 38.7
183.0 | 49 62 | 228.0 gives 23.0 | 44.9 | 37.9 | 41.9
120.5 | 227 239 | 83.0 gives 19.4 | 37.9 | 43.2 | 39.1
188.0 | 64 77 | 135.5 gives 23.4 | 45.8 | 38.7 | 38.1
